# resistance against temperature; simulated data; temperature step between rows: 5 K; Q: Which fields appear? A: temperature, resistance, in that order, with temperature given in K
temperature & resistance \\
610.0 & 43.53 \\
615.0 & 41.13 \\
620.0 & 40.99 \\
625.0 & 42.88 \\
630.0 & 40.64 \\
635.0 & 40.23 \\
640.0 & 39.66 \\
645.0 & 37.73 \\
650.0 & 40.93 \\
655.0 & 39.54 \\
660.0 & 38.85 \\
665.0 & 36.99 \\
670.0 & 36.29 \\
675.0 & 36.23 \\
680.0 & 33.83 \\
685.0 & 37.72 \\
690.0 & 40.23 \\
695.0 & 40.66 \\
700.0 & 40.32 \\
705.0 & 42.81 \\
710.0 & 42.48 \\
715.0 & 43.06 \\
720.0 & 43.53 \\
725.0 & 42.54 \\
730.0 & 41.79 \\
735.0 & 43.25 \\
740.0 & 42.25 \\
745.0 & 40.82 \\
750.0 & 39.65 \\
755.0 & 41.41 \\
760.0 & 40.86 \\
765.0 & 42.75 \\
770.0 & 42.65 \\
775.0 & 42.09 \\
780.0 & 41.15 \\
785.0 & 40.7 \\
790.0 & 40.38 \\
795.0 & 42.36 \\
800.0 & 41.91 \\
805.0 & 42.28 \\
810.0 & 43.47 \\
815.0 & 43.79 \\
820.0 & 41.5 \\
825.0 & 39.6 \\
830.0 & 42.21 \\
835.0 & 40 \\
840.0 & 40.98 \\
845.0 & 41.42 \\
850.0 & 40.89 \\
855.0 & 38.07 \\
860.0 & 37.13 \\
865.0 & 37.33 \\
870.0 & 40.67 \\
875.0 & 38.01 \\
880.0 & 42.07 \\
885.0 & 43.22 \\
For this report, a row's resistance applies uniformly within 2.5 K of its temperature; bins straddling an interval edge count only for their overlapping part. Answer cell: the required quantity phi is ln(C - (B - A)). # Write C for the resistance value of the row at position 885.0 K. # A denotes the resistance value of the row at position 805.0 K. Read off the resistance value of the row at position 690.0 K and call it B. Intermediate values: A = 42.28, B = 40.23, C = 43.22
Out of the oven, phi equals 3.81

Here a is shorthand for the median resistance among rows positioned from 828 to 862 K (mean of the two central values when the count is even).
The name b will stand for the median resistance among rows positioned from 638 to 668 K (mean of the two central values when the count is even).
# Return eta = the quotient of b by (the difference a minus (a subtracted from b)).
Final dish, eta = 0.92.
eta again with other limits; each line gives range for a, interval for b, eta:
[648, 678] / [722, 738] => 1.28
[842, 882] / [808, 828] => 1.17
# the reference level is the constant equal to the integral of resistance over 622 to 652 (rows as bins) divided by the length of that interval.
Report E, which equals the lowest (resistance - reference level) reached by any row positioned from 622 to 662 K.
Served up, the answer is -2.6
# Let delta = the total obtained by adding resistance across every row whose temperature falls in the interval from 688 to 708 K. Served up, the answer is 164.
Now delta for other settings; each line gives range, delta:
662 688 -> 181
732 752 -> 166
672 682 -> 70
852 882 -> 233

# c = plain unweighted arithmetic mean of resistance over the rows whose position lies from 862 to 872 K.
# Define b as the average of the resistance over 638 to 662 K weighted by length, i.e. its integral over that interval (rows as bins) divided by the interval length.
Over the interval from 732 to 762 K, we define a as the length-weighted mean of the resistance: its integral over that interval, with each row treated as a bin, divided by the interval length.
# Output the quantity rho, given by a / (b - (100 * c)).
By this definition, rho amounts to -0.0107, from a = 41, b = 39.3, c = 39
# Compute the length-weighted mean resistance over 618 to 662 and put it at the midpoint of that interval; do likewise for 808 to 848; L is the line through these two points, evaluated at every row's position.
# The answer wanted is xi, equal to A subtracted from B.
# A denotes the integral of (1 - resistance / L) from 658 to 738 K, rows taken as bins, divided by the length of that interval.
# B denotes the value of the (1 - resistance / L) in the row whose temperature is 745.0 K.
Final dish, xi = -0.01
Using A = 0.014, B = 0.00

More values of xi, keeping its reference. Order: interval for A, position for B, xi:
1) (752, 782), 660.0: 0.05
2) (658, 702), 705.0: -0.12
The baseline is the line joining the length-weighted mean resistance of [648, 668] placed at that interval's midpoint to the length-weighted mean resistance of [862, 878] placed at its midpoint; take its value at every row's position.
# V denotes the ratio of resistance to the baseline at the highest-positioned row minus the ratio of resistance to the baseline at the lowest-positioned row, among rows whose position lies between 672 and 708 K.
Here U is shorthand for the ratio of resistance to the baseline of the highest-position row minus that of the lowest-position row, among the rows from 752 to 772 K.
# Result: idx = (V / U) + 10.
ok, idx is 15.2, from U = 0.03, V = 0.170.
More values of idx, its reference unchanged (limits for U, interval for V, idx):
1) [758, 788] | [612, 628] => -3.4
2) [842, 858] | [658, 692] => 9.6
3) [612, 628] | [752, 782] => 9.9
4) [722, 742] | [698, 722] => -1.9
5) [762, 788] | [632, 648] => 11.2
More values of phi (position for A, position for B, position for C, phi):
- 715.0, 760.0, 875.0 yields 3.69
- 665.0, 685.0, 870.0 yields 3.69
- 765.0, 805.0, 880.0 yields 3.75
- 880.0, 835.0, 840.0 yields 3.76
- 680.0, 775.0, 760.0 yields 3.48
